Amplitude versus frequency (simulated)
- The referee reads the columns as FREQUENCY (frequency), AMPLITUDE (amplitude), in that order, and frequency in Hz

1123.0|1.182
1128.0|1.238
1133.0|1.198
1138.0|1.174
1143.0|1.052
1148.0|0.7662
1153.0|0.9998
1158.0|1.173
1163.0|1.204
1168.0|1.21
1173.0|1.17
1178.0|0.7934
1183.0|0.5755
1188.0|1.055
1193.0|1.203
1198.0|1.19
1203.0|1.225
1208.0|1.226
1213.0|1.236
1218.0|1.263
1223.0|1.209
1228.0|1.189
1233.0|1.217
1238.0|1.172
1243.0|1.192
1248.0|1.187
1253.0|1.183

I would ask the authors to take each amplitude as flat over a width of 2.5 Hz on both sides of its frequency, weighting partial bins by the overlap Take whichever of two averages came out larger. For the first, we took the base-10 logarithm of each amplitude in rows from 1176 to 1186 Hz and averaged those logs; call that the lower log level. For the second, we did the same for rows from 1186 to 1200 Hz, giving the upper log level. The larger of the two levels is 0.060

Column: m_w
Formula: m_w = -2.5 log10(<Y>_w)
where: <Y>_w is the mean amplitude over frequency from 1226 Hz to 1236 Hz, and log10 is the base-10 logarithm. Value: -0.20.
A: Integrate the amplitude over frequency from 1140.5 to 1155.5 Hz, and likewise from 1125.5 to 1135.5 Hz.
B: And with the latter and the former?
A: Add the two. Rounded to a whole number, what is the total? 26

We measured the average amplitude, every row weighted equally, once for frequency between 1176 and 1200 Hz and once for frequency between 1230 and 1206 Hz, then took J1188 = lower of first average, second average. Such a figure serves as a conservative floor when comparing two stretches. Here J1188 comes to 0.96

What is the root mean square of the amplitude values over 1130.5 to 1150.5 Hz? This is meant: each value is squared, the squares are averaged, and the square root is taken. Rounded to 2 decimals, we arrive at 1.06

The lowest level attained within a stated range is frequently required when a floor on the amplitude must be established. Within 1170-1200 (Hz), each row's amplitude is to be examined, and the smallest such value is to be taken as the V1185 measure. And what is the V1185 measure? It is 0.5755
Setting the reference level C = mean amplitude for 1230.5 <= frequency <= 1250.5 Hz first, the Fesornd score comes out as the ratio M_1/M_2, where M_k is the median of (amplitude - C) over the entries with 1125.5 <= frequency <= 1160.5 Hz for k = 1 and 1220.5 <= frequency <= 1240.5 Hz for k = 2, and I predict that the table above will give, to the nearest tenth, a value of -2.7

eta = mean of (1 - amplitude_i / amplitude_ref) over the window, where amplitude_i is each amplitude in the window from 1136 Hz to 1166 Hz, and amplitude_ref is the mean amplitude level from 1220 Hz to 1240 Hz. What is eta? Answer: 0.11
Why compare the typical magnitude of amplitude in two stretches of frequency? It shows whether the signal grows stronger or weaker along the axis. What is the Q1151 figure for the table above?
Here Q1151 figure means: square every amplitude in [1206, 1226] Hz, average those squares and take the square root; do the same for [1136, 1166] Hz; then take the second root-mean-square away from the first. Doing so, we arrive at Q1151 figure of 0.16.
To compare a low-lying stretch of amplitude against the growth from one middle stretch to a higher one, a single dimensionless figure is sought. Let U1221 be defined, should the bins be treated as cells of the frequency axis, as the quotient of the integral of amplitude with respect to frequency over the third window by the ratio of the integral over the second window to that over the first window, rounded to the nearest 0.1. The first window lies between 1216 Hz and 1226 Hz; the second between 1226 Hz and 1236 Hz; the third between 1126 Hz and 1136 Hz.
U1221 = 12.5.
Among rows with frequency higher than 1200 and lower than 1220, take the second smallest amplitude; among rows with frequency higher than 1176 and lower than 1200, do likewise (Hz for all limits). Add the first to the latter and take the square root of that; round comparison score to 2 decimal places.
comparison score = 1.42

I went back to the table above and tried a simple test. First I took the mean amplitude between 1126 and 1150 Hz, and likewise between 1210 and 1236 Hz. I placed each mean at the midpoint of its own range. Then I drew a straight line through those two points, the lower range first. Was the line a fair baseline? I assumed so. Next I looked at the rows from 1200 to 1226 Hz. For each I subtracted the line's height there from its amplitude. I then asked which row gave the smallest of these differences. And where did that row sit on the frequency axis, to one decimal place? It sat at 1223.0 Hz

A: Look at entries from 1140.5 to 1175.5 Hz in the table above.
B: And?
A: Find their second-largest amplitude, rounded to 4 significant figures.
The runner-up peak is 1.204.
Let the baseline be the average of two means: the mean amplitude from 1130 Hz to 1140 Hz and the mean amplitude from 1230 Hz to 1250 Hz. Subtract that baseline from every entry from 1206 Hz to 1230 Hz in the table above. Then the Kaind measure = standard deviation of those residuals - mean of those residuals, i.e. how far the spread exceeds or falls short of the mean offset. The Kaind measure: -0.01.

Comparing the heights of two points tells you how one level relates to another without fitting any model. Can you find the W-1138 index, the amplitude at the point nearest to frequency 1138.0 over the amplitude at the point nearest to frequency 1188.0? 1.11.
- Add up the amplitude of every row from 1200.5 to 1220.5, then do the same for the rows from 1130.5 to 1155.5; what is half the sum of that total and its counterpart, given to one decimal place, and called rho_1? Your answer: 5.1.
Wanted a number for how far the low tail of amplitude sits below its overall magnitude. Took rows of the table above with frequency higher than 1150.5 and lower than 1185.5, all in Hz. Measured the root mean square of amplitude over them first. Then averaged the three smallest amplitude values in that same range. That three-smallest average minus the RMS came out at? -0.25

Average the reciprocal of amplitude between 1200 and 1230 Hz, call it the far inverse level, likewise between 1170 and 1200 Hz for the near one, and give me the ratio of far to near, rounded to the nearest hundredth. 0.76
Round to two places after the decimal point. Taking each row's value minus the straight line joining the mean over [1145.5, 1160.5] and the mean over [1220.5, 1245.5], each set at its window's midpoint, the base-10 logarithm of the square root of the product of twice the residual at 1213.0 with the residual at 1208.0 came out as -0.87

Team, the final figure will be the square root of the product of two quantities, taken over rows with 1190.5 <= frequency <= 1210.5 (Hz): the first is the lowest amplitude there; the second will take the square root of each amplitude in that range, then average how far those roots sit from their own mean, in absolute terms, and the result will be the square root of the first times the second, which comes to 0.09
